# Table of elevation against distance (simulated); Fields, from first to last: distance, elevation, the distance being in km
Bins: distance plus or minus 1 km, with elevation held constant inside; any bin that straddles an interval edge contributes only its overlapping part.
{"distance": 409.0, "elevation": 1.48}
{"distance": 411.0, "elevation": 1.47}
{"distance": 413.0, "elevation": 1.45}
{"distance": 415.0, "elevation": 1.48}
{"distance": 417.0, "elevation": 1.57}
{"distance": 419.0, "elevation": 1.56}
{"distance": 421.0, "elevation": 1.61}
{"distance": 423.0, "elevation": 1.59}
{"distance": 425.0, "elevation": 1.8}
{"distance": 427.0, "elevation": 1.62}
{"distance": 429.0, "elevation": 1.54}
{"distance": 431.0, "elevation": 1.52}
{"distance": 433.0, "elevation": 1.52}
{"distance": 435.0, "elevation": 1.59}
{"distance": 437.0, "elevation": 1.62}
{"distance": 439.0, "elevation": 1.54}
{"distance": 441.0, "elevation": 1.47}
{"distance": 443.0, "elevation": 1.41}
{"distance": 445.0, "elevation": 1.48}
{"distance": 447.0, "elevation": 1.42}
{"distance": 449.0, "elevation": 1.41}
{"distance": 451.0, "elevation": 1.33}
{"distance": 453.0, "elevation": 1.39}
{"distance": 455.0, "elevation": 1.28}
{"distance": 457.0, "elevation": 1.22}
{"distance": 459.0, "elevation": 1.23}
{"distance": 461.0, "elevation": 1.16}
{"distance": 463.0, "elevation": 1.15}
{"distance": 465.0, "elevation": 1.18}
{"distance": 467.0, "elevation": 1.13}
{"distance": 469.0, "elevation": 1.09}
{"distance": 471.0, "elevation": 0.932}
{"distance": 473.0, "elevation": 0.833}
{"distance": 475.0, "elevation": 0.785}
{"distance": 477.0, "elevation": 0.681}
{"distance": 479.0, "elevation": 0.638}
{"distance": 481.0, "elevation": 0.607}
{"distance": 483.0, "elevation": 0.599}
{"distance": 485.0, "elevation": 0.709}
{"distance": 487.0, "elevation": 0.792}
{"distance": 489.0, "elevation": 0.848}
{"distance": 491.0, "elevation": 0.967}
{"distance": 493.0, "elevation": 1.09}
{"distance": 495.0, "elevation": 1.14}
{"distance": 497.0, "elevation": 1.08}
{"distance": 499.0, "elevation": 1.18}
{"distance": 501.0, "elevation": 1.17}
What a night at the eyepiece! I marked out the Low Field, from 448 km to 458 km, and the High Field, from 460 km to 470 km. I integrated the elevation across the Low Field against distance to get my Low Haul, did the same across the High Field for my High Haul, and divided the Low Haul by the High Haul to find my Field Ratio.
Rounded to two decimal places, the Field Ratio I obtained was 1.16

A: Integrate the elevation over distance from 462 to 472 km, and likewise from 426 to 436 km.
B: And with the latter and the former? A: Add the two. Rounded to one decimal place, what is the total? 26.5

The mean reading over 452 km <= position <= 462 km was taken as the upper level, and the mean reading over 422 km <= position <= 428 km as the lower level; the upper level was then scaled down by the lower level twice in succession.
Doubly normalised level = 0.5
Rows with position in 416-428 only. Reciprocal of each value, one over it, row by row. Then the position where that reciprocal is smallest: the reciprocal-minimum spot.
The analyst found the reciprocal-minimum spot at 425.0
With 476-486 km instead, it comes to 485.0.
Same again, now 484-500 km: 499.0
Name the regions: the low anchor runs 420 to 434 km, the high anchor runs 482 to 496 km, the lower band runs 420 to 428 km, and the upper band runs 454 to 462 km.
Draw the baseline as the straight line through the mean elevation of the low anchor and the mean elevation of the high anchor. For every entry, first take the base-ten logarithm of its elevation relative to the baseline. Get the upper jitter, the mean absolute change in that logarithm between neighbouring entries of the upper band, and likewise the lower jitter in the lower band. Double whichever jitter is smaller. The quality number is 0.028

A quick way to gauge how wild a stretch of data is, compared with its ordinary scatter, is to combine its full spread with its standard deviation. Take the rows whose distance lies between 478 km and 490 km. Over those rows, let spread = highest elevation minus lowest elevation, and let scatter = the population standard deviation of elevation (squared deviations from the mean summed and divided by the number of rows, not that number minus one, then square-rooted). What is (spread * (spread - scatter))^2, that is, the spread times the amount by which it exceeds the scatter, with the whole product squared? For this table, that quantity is 0.0015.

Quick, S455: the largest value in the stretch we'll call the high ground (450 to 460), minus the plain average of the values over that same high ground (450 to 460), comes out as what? 0.10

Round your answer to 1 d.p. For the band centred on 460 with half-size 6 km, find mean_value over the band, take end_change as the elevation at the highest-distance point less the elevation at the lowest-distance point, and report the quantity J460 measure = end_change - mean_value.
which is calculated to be -1.3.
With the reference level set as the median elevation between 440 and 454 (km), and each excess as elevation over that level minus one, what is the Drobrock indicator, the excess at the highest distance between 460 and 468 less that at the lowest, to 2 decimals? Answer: -0.02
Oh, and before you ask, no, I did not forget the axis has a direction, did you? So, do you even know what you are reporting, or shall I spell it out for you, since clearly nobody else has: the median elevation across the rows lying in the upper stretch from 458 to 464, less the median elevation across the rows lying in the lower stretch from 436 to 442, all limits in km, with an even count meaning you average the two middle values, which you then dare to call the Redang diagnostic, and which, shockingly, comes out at -0.4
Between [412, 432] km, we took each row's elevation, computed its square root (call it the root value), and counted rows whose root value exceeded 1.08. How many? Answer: 10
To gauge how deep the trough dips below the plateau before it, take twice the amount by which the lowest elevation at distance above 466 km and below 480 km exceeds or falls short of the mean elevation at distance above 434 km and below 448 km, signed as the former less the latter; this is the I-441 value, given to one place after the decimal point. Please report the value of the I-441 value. -1.7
